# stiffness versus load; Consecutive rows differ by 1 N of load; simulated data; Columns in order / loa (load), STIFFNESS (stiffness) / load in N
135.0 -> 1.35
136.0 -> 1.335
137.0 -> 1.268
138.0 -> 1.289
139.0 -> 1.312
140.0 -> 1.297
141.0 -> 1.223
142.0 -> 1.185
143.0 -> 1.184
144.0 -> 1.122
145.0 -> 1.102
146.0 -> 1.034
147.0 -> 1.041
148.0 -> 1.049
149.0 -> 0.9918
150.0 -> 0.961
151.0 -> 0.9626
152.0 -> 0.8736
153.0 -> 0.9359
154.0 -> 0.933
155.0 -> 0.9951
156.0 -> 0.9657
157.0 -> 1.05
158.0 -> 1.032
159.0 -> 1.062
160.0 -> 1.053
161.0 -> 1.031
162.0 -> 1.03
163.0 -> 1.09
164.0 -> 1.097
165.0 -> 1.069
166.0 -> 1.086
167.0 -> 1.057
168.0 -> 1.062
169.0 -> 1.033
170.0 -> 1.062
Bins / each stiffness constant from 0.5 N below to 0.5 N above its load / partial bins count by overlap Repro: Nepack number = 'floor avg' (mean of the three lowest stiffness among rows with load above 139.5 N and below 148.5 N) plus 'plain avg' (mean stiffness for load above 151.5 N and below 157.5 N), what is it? 2.00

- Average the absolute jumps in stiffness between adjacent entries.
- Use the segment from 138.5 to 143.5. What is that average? 0.032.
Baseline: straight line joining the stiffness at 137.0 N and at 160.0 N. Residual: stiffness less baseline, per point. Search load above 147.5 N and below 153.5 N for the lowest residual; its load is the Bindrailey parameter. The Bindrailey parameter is 152.0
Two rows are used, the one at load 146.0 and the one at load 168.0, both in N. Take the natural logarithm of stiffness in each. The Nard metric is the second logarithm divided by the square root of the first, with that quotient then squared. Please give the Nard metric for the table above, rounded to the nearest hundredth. 0.11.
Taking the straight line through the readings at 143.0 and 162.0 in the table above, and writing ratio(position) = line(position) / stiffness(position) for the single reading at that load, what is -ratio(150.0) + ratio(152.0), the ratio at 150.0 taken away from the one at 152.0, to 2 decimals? 0.10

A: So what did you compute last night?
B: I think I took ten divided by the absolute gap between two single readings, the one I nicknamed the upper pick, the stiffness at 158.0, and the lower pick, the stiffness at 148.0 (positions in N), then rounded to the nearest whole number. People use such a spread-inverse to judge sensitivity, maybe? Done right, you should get 588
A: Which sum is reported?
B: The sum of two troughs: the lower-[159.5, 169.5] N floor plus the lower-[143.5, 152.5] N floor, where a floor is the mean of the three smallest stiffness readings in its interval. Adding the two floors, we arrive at 1.96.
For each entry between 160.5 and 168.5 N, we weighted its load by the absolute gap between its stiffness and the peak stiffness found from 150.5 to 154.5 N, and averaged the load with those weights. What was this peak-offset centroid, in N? 164.7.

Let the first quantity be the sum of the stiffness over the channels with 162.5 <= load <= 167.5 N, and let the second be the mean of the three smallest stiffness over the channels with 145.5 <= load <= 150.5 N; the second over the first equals 0.18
